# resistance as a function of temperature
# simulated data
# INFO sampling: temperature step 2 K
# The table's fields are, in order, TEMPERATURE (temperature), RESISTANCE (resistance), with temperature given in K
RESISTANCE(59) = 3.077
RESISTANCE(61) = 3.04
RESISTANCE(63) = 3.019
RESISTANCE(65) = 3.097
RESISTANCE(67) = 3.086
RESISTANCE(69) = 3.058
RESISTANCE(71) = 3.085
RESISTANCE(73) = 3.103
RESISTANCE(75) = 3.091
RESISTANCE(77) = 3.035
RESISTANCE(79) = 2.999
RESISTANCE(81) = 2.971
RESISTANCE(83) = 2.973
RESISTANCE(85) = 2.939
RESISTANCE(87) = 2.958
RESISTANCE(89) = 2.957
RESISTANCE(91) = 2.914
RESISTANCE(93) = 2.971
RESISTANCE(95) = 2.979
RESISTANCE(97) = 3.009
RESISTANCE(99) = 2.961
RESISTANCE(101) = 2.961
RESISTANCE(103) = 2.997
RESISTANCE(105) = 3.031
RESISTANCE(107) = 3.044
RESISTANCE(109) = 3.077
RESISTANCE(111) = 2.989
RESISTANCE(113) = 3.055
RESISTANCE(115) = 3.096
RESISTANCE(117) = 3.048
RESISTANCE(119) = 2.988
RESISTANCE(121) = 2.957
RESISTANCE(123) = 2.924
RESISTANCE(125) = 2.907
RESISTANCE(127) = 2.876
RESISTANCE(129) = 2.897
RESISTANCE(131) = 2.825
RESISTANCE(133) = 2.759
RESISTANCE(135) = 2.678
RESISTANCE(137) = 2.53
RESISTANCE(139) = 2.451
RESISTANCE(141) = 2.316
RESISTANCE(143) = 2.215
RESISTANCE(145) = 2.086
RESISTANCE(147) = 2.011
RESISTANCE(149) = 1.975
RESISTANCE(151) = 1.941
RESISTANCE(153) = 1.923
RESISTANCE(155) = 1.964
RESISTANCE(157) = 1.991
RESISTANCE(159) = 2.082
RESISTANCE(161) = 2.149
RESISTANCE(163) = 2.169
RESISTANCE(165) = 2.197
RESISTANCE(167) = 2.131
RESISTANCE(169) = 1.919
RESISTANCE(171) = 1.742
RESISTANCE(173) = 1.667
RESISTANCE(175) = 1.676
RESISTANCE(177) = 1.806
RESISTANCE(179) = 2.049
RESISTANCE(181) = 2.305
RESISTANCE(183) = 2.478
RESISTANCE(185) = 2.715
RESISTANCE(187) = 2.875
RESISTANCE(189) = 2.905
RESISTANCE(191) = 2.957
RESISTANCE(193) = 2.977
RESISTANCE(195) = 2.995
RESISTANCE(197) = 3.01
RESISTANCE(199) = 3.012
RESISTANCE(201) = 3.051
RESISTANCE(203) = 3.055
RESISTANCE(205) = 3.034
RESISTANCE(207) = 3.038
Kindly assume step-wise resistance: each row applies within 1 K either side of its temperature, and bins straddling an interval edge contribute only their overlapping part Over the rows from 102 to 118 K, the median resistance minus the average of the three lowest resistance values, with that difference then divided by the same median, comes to 0.013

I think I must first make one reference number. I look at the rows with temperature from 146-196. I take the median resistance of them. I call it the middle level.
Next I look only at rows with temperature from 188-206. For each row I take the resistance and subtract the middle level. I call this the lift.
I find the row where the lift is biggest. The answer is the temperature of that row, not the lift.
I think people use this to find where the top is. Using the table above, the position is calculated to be 203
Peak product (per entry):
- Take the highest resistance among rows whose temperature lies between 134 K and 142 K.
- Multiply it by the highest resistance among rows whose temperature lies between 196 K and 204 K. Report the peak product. 8.18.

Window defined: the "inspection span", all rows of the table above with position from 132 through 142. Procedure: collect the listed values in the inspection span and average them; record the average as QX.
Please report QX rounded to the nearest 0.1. 2.5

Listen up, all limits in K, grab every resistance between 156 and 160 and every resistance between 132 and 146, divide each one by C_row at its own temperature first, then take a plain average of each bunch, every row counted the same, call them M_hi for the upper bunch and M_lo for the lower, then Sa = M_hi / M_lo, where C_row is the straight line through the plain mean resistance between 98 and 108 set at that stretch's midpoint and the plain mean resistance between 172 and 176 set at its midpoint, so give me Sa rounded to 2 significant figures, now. 0.99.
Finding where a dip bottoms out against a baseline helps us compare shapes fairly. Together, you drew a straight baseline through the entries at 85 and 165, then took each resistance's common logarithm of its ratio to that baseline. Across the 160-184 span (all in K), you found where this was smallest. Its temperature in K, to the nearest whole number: 173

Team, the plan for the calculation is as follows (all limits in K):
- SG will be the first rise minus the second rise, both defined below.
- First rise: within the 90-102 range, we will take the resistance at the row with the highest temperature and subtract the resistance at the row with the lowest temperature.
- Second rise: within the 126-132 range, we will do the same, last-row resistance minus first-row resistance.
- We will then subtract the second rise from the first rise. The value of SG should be 0.10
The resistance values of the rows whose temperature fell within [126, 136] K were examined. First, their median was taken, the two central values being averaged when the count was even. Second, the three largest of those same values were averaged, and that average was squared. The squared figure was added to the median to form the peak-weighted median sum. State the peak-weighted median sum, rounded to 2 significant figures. 11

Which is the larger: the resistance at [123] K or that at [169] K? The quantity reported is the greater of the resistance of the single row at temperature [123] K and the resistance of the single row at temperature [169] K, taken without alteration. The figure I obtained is 2.92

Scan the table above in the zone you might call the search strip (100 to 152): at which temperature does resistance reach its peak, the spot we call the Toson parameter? 115 K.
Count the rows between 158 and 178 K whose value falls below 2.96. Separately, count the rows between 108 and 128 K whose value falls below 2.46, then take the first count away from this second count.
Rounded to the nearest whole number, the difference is -10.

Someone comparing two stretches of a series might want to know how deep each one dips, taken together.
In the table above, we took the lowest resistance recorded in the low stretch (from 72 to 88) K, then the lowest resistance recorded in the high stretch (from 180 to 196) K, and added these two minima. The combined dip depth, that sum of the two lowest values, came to 5.2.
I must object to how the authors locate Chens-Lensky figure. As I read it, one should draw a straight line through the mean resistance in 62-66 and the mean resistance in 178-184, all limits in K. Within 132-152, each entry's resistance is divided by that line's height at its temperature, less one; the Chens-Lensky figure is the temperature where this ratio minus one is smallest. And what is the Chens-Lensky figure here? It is 151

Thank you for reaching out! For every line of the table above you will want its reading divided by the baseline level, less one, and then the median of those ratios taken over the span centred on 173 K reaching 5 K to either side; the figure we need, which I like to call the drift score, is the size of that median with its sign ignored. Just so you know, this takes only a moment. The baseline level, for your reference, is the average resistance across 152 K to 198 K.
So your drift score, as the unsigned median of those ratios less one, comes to 0.24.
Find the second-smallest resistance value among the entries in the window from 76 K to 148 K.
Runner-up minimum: 2.086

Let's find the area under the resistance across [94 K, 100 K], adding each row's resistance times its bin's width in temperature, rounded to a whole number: 18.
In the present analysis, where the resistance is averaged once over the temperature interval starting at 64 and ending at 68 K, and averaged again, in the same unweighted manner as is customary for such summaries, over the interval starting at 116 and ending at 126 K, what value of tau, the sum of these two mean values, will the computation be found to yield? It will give 6.1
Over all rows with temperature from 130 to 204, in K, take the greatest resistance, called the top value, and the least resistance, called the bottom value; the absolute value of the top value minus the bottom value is 1.39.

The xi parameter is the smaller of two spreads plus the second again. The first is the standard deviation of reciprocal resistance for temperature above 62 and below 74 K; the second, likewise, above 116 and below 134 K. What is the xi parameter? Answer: 0.01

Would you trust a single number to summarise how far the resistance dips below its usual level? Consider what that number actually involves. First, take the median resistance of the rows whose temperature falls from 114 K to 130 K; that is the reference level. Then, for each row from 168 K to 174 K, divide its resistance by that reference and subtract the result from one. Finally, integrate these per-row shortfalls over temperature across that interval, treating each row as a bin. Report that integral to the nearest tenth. 2.4 K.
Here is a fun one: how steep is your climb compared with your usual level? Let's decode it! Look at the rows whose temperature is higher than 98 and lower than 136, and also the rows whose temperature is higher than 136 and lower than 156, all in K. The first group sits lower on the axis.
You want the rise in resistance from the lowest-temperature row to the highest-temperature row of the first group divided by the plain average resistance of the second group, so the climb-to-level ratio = -0.13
